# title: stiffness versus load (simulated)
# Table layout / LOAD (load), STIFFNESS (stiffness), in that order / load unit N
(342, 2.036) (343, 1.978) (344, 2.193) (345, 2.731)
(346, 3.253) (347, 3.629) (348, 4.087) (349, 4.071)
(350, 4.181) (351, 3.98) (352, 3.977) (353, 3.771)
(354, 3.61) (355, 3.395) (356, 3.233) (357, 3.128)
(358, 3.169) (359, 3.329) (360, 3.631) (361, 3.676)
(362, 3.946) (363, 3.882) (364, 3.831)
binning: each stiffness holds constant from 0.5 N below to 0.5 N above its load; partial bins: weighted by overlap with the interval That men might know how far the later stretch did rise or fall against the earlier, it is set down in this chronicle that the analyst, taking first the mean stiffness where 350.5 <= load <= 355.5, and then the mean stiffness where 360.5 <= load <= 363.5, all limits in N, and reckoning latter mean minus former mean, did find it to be 0.1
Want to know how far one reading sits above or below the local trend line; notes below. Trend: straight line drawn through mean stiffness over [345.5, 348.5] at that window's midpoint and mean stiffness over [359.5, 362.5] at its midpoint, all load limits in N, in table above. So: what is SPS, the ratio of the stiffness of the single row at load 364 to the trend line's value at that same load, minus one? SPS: 0.02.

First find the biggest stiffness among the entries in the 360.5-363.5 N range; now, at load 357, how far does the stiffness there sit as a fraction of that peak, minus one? -0.21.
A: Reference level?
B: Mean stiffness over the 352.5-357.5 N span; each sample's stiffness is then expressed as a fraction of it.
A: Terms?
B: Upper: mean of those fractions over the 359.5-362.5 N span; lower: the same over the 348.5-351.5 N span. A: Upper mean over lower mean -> 0.92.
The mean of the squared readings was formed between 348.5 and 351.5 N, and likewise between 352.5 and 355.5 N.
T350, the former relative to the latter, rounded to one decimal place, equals 1.3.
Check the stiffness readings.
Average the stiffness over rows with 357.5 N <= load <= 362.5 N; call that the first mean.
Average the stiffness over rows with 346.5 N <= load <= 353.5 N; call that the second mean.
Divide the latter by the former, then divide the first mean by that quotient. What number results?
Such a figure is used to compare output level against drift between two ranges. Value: 3.2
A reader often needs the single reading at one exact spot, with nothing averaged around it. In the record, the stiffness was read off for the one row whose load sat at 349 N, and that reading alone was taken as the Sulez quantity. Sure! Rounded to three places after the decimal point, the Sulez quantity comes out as 4.071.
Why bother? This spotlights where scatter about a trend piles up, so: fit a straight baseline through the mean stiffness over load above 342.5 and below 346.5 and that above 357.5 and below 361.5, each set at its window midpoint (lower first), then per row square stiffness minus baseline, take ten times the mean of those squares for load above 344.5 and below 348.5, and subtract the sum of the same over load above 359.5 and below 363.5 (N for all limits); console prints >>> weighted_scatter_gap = 7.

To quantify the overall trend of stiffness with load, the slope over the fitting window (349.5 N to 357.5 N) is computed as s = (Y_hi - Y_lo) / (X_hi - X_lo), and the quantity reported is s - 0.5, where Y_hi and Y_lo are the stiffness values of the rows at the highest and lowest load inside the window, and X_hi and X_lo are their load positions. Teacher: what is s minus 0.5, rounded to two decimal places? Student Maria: -0.65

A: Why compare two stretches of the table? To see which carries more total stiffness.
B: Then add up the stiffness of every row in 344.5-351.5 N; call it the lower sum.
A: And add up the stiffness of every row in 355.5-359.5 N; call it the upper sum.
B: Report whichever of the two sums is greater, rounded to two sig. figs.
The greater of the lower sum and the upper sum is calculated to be 26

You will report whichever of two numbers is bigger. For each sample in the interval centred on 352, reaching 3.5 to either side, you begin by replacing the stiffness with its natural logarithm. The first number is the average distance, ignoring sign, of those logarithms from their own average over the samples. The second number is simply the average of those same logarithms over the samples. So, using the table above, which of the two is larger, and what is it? 1.35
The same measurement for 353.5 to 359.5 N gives 1.20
